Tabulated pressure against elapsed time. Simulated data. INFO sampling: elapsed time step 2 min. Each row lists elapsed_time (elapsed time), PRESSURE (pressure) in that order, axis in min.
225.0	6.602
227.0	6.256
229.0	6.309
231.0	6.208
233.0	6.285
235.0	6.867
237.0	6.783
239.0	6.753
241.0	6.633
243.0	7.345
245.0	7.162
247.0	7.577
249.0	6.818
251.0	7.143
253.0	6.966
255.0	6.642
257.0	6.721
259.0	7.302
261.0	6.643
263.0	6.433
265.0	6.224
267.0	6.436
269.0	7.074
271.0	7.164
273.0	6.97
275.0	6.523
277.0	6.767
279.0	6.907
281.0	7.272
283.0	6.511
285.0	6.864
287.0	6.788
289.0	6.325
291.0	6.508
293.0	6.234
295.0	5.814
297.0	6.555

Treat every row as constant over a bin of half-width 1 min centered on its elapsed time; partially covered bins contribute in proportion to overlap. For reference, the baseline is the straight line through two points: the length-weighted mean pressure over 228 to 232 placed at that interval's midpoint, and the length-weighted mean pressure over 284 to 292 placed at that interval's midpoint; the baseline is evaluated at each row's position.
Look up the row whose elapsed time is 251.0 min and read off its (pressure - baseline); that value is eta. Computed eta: 0.75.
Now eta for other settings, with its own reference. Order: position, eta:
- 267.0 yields -0.05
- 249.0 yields 0.44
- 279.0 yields 0.34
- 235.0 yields 0.58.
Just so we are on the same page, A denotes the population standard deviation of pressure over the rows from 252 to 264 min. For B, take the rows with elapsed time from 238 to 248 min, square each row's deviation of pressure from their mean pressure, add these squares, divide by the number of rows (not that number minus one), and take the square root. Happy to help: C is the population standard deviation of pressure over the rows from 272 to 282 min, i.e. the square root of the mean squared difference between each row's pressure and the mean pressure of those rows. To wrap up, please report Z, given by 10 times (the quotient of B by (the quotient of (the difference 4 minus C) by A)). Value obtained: 0.26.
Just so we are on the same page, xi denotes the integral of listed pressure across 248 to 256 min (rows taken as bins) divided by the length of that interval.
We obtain 6.89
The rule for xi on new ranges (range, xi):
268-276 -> 6.93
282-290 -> 6.62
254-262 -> 6.83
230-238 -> 6.54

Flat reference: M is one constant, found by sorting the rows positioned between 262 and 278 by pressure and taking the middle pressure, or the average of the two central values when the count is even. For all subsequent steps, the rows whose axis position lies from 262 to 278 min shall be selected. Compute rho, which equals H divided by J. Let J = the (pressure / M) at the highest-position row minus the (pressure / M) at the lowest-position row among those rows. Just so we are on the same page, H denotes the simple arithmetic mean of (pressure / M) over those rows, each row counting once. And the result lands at 20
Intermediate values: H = 1.01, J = 0.05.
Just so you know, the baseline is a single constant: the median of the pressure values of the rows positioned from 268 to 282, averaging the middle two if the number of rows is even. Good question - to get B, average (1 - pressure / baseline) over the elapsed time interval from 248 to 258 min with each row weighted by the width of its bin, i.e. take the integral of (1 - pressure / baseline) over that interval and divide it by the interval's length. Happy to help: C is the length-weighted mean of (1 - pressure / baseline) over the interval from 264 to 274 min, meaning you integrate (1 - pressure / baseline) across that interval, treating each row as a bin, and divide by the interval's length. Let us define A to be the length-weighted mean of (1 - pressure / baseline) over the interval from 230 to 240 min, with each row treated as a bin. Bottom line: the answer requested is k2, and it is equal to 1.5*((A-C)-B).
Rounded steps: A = 0.056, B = 0.0161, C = 0.028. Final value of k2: 0.02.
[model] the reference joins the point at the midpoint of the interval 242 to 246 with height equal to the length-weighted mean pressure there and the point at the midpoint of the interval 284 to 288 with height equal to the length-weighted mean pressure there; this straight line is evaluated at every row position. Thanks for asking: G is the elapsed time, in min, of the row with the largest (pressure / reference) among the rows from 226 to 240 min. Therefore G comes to 235.0 min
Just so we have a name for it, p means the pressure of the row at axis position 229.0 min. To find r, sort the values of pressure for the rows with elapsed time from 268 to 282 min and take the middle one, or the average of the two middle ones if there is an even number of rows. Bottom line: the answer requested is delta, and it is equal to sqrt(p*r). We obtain 6.6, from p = 6.309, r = 7.0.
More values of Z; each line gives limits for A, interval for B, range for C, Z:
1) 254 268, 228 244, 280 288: 0.30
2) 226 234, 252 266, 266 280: 0.03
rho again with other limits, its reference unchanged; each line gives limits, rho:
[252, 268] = -13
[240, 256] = 782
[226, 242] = 17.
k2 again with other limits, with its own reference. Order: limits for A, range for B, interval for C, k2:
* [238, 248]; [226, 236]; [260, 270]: -0.24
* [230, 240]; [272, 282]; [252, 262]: 0.04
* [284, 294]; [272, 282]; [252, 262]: 0.05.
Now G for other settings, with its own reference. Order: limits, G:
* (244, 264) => 247.0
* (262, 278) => 271.0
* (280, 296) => 281.0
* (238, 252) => 247.0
